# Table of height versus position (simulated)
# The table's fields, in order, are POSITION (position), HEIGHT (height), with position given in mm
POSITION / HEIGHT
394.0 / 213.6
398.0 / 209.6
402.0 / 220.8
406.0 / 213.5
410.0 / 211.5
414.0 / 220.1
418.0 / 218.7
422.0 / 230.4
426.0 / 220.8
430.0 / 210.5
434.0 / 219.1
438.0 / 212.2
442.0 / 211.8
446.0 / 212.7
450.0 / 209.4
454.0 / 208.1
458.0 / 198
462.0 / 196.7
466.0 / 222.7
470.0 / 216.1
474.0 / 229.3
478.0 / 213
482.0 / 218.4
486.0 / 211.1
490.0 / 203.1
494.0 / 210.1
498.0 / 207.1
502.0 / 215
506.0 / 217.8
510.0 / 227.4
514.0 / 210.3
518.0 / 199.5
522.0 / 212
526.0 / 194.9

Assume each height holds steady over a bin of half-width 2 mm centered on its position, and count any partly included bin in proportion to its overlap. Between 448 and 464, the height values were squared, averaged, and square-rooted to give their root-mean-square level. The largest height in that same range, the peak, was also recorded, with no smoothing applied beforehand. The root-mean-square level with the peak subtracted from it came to -6.3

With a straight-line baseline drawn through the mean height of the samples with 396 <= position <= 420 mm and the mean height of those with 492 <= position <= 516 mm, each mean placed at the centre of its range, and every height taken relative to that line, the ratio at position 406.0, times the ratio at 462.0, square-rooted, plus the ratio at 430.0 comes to 1.93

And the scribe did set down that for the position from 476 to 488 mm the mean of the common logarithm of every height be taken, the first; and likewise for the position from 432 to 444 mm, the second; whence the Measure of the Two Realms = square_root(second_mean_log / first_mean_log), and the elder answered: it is 1.000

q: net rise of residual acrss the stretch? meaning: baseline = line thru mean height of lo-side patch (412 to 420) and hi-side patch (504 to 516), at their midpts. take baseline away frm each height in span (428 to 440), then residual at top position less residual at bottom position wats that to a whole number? 2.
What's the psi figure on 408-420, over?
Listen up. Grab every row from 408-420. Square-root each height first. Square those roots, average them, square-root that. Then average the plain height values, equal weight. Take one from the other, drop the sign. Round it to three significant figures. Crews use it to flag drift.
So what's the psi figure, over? 202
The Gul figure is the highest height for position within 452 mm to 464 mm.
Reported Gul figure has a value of 208.1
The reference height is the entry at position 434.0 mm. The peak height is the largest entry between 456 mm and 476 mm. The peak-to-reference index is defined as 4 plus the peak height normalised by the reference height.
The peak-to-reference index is 5.05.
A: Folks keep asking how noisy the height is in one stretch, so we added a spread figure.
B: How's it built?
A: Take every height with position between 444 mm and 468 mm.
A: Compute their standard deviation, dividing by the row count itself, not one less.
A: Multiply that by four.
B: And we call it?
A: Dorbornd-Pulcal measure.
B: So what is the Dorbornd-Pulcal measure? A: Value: 35.3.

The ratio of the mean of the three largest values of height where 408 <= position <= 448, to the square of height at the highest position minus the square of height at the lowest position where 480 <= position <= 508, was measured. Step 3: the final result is -0.9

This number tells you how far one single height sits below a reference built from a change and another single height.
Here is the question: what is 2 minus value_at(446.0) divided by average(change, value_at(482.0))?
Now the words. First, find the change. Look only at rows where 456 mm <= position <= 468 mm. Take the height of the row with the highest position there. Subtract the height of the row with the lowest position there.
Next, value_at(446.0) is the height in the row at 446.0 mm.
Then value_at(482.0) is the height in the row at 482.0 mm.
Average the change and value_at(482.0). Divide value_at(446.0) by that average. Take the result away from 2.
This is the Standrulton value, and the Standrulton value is 0.25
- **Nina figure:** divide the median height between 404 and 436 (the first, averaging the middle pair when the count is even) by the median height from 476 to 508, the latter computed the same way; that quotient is 1.032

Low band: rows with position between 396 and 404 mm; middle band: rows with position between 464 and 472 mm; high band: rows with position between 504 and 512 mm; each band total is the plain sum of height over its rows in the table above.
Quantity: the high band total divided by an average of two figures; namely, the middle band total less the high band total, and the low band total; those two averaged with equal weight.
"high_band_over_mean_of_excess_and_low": 2.10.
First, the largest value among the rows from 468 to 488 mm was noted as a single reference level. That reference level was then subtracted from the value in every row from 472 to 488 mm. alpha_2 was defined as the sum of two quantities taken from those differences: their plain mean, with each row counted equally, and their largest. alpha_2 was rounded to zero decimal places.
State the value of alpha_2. -11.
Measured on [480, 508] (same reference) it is -28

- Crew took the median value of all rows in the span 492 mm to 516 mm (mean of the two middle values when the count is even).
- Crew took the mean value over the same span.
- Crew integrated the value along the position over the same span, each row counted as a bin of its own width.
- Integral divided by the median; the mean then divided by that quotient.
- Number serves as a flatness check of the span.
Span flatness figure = 8.9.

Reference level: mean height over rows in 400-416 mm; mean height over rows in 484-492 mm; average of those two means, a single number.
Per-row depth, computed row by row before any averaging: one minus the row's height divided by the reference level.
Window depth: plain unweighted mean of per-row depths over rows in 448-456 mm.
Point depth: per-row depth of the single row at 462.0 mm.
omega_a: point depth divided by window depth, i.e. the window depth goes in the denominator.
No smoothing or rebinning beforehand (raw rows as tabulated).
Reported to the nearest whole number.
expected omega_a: 5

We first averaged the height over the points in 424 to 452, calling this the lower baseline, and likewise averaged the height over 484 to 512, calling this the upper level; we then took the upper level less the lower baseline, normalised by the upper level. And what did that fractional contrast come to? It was -0.003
